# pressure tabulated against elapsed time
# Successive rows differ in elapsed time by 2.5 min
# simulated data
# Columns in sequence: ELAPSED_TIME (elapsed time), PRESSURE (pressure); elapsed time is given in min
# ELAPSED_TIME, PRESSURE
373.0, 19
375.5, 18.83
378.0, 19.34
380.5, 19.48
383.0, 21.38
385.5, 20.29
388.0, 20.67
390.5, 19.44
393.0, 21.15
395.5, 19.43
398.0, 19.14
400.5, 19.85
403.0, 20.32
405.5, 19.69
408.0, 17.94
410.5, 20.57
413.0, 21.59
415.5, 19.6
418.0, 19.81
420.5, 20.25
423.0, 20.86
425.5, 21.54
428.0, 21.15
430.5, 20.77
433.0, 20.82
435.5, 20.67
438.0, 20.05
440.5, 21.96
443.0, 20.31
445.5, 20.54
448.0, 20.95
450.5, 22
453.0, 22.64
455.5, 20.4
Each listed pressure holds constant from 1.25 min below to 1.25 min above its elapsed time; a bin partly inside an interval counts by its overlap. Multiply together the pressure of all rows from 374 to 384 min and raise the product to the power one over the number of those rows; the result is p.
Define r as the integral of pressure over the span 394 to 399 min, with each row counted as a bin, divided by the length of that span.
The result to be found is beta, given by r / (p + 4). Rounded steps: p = 19.7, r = 19.4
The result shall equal 0.817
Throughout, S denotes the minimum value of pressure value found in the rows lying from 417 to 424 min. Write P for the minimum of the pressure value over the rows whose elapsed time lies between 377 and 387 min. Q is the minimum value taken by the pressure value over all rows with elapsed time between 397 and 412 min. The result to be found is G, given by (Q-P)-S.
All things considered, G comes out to -21.2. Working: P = 19.34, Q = 17.94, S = 19.81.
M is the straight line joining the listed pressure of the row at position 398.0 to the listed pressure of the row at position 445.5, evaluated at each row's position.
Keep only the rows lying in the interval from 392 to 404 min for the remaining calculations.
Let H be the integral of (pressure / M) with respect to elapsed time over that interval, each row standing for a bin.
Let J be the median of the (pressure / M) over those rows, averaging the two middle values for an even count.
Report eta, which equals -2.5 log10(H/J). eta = -2.71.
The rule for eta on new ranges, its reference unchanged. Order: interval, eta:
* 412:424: -2.71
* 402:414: -2.67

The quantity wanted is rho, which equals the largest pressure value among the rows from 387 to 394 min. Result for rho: 21.15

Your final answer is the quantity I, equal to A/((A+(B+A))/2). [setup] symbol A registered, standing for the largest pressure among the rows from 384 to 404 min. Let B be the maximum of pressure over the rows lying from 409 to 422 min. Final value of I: 0.662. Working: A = 21.15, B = 21.59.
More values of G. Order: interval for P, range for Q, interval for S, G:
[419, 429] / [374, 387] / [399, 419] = -19.4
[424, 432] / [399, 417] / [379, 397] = -22.3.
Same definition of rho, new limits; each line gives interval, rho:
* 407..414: 21.59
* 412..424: 21.59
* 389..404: 21.15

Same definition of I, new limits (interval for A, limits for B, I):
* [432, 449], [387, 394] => 0.675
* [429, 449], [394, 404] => 0.684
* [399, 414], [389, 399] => 0.671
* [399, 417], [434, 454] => 0.656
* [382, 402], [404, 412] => 0.675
